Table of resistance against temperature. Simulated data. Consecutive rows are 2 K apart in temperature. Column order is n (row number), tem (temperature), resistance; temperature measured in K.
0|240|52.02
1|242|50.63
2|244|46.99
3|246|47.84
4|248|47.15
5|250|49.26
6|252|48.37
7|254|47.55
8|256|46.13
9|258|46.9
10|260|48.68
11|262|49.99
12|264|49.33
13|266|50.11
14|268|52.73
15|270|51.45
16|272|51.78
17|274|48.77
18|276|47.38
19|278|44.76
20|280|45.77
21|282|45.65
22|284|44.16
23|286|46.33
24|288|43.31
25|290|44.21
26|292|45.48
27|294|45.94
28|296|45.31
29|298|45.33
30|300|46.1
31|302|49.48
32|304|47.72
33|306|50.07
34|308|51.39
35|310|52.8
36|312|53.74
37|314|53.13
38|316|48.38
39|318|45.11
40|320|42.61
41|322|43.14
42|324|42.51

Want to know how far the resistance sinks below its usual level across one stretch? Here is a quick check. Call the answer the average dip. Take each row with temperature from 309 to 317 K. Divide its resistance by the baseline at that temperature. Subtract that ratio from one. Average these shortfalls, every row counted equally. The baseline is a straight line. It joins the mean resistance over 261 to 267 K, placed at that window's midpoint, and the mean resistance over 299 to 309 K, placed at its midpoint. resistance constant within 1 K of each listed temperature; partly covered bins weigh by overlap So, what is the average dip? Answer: -0.067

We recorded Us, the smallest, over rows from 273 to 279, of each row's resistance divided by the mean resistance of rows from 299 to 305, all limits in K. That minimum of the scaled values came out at 0.94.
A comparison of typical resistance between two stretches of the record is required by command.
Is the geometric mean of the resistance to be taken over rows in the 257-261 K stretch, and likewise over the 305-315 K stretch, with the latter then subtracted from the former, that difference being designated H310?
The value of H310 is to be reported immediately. -4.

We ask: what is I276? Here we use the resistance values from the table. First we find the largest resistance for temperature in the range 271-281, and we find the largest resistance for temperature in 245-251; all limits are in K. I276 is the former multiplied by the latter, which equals 2551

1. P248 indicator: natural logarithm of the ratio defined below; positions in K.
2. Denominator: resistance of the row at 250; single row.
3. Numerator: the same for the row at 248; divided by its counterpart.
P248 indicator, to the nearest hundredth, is -0.04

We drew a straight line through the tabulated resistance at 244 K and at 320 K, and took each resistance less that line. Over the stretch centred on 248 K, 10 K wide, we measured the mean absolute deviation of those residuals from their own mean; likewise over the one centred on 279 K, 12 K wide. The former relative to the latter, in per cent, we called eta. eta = 73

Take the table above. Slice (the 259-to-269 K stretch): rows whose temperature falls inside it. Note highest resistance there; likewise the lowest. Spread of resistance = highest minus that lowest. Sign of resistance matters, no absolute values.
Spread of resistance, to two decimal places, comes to 4.05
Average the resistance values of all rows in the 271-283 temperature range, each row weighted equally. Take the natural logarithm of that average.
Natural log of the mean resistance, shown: 3.86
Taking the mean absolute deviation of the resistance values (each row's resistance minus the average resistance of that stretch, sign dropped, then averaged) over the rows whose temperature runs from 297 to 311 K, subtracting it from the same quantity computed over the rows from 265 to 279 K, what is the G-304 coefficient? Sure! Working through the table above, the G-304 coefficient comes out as 0.0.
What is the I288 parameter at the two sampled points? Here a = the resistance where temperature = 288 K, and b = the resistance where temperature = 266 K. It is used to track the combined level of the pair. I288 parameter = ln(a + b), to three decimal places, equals 4.537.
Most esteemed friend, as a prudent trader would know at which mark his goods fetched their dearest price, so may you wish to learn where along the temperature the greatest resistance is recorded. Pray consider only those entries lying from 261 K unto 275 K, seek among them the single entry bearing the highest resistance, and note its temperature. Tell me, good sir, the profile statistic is 268 K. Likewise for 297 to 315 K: 312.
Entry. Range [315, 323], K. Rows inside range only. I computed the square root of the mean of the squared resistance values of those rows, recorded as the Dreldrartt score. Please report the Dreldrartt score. 45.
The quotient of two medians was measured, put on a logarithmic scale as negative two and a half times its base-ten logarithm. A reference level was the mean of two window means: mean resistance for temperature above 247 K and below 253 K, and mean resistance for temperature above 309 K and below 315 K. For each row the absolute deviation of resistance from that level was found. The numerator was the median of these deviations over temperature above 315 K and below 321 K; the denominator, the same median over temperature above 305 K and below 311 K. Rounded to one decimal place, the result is -2.3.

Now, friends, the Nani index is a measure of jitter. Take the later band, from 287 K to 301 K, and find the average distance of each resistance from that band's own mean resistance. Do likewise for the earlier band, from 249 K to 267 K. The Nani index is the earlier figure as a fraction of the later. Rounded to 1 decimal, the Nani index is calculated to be 1.4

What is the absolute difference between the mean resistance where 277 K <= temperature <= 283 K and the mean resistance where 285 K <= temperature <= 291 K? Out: 0.8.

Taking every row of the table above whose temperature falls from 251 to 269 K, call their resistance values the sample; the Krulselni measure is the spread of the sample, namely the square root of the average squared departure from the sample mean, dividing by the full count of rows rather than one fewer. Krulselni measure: 1.9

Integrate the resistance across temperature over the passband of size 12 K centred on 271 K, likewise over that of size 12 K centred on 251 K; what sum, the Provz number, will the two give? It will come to 1177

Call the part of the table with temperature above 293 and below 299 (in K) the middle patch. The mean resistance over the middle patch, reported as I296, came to 45.5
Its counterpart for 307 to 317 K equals 51.9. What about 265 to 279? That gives 49.6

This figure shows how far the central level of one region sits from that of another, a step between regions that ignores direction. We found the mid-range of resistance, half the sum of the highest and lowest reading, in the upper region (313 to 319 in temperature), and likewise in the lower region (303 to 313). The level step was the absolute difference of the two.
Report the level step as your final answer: 1.61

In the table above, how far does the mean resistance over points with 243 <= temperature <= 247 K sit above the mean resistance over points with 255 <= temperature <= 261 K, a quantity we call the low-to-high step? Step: 0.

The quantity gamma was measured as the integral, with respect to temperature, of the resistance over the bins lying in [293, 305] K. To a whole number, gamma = 560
